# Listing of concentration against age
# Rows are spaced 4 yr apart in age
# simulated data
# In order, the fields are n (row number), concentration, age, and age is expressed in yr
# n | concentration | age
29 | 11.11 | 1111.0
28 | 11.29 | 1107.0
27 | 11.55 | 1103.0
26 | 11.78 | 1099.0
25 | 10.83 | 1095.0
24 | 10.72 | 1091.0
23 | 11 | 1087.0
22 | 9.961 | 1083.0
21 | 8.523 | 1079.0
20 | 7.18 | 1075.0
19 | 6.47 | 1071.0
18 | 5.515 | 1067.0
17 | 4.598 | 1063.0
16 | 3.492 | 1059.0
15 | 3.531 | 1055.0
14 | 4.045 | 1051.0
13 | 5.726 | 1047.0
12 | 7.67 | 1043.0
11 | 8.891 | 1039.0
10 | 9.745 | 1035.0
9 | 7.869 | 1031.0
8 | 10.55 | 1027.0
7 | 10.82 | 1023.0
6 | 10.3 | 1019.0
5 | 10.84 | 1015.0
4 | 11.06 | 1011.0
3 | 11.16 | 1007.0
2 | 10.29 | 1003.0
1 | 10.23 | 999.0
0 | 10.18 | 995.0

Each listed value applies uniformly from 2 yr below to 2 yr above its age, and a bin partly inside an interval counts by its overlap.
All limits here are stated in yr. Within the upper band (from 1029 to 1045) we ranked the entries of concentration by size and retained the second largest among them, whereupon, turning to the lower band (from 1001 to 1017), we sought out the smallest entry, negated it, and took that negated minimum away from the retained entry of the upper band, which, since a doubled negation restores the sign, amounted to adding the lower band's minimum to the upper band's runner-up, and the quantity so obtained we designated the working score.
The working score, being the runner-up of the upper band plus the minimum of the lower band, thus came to 19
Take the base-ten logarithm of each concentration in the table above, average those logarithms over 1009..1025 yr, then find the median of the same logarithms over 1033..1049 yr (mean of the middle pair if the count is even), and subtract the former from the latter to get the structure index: -0.11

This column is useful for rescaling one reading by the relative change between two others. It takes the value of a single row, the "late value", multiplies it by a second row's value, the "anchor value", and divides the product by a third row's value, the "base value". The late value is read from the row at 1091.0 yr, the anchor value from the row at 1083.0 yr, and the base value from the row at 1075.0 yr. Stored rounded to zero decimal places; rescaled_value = 15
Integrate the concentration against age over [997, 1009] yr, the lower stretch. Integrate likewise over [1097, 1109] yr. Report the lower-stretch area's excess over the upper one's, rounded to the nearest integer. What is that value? -12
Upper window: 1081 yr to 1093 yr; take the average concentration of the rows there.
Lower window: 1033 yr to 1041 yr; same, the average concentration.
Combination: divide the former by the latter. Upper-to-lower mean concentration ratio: 1.1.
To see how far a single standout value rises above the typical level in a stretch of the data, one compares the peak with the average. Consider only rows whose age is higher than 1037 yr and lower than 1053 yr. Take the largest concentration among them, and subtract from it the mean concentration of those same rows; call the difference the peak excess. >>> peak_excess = 2.3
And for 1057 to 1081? 2.6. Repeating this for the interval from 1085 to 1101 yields 0.7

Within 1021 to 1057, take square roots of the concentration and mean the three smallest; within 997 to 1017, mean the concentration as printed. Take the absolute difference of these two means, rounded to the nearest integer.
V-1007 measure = 9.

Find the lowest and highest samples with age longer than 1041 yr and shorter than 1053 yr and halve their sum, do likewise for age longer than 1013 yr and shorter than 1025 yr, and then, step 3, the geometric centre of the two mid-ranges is 7.9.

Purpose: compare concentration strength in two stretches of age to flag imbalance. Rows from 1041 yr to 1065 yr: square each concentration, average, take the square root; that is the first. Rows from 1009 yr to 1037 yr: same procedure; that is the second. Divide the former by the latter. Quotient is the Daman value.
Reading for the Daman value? 0.50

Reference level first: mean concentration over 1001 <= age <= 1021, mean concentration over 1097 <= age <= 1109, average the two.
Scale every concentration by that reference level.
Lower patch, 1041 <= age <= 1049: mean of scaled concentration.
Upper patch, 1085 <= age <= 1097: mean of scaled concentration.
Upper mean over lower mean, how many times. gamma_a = 1.6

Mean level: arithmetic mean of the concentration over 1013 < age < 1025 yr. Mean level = 10.7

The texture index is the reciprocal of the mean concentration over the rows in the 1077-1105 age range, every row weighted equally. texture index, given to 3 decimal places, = 0.094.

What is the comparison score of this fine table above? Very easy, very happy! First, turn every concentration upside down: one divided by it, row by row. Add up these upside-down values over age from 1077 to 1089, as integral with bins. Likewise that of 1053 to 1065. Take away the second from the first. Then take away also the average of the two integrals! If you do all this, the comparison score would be -4.1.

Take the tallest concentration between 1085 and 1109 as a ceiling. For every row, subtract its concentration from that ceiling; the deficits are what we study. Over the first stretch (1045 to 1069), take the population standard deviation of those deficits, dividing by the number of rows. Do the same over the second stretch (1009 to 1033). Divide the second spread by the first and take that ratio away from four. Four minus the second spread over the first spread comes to 2.8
